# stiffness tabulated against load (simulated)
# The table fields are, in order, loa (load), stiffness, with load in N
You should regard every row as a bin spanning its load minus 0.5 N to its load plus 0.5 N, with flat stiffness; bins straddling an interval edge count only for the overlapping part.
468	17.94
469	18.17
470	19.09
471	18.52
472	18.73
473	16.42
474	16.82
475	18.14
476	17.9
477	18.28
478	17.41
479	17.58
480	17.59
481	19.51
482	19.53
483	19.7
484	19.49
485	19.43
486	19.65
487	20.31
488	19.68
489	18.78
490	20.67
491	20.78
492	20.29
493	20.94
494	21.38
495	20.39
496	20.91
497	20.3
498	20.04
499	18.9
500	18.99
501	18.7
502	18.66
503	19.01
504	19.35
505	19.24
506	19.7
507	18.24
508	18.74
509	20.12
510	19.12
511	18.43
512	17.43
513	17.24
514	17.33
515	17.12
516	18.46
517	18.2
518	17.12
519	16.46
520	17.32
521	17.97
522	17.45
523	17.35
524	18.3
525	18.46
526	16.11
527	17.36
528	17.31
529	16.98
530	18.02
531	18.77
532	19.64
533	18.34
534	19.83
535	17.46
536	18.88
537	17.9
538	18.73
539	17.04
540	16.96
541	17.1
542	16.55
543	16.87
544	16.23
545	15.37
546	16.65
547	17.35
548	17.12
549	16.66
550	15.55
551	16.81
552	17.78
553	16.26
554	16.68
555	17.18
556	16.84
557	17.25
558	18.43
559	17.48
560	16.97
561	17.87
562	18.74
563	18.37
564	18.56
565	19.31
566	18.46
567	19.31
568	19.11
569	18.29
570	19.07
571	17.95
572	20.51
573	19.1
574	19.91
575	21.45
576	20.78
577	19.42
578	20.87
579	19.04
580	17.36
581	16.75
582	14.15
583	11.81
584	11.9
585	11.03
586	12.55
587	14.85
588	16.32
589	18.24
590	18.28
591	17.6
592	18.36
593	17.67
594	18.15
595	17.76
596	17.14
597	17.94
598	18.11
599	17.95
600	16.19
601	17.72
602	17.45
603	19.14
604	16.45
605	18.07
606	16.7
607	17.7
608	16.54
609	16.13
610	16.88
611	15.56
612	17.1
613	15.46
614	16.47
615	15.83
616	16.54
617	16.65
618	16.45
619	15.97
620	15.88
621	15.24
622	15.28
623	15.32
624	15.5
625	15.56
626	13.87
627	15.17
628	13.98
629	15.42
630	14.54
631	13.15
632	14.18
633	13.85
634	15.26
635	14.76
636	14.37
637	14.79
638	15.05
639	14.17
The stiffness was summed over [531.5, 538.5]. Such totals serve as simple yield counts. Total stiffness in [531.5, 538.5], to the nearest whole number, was 131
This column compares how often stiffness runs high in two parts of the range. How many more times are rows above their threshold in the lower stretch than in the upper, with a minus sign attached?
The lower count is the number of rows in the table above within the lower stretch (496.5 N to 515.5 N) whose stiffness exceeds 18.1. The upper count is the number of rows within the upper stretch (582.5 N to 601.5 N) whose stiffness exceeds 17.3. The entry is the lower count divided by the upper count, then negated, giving -1.36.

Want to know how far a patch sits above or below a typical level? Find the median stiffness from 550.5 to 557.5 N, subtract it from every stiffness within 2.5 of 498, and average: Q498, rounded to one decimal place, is 3.0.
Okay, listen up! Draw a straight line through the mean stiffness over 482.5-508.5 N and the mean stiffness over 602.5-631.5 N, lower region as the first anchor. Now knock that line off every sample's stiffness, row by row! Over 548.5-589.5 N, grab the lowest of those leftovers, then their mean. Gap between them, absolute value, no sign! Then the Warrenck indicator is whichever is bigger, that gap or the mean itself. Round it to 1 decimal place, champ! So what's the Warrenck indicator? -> 5.9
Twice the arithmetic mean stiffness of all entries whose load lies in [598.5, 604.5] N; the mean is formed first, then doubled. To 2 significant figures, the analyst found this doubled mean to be 35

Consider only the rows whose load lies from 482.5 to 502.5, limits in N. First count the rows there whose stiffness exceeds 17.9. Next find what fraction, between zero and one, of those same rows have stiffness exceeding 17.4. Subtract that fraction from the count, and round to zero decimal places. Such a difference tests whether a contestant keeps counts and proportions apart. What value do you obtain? 19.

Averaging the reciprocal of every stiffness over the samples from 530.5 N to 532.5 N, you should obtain 0.0521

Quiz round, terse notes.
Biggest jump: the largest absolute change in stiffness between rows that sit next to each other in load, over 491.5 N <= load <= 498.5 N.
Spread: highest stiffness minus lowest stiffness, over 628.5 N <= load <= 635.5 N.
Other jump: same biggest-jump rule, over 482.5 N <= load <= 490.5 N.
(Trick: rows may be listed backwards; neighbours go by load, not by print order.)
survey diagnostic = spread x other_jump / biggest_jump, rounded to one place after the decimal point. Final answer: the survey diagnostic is 4.3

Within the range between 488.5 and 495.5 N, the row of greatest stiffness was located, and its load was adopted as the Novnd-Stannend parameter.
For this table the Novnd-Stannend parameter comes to 494 N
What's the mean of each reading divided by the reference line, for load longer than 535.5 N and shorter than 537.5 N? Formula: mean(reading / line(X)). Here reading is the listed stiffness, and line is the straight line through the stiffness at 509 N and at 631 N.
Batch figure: 0.99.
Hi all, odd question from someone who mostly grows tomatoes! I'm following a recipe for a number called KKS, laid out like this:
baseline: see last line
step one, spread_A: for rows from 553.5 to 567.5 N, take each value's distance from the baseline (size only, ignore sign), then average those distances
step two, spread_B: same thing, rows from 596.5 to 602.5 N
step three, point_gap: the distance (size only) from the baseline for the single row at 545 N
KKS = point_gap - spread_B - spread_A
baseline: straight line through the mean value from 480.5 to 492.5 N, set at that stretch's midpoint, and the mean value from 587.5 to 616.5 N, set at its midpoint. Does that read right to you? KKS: 1.64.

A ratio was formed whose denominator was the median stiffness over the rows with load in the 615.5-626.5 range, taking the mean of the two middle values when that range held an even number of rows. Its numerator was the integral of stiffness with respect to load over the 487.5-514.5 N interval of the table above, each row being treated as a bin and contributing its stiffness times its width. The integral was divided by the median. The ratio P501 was 34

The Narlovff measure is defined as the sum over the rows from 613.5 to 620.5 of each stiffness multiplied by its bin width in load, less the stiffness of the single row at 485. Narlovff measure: 94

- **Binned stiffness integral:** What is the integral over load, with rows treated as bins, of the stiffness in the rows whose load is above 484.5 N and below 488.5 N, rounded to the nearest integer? 79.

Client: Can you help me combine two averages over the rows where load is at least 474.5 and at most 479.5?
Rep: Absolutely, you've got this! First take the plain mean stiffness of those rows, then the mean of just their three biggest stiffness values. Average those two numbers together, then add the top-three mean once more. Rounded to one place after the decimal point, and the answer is 36.1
